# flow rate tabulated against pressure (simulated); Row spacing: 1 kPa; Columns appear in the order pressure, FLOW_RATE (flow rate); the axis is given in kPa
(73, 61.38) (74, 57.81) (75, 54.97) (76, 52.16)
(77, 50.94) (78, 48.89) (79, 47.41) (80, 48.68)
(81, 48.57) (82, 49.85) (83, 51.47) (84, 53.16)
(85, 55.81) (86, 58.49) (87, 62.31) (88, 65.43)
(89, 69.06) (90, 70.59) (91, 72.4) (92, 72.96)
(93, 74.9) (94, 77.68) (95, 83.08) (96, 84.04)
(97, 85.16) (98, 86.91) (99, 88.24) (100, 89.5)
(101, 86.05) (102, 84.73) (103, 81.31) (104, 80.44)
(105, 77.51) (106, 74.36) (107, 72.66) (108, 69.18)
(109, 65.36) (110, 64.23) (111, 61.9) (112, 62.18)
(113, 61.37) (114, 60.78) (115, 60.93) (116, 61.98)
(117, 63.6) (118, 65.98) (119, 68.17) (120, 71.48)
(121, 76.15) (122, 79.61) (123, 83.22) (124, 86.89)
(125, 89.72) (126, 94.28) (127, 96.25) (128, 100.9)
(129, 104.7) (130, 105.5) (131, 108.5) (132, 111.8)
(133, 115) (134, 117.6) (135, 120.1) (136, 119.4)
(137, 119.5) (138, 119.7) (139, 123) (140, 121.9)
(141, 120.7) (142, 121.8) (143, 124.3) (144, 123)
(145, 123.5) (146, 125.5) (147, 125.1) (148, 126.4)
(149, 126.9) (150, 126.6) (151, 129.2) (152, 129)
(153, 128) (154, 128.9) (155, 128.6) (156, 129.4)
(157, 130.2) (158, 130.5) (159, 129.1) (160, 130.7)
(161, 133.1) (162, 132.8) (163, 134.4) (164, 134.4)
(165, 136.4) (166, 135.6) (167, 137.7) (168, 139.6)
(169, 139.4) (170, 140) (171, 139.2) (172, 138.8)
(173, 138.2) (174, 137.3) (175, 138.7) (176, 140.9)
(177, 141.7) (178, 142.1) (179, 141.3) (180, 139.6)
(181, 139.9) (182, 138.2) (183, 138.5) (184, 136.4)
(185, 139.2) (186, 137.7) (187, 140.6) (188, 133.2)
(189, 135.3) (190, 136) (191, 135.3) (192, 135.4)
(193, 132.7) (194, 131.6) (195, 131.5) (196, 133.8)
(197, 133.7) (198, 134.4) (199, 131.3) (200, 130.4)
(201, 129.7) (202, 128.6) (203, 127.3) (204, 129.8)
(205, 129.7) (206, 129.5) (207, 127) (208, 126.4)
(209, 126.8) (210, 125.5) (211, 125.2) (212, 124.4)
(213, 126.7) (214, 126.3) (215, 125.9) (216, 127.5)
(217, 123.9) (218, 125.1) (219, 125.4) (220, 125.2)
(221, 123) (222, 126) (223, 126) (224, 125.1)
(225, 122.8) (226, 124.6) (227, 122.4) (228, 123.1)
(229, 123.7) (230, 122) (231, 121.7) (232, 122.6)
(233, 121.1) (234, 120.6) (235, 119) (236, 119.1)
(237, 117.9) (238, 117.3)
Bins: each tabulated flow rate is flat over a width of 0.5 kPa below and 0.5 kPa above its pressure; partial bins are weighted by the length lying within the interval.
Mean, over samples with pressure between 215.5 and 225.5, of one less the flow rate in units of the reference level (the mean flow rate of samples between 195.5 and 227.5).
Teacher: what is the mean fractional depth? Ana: 0.02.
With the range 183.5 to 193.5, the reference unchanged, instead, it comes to -0.07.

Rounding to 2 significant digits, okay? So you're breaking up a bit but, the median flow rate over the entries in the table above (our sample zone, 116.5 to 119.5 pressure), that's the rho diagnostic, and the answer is 66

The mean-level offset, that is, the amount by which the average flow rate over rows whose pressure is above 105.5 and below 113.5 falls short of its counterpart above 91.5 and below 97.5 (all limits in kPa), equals 13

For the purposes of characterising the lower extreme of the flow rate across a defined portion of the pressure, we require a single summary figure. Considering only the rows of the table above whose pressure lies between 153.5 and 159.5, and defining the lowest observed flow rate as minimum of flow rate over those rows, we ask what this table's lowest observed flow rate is 128.6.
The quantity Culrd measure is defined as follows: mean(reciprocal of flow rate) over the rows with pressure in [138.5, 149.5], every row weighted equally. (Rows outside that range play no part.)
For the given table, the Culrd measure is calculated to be 0.0081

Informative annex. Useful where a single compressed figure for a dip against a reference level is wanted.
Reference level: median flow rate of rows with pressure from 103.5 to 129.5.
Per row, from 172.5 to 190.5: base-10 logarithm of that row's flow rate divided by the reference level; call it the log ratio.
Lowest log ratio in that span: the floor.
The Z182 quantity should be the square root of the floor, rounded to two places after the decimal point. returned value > 0.52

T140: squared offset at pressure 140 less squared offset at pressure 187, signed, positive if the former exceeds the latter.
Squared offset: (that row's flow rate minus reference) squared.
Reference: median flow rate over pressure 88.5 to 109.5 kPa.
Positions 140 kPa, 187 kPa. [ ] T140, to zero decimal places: -2004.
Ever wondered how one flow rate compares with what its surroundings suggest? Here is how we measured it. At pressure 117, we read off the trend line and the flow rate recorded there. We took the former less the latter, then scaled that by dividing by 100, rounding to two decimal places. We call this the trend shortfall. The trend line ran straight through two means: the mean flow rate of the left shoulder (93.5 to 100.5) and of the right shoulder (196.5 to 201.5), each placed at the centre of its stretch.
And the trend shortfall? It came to 0.31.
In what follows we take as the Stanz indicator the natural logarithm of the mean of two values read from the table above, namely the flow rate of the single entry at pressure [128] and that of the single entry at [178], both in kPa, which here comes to 4.80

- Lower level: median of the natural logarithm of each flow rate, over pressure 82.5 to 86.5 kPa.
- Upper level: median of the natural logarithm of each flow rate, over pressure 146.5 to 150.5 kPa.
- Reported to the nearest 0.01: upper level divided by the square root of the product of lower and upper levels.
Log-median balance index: 1.10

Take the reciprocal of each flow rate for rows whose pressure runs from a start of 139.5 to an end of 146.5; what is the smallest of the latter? 0.0080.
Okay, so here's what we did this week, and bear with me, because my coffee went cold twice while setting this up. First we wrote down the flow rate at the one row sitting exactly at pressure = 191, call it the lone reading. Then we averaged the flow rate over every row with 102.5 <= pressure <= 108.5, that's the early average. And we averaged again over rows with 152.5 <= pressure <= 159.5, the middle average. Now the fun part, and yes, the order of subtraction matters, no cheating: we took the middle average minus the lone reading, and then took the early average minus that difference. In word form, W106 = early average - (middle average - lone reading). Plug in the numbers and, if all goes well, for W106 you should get 82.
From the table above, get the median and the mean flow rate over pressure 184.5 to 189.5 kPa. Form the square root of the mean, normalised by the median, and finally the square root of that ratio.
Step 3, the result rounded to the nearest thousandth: 0.292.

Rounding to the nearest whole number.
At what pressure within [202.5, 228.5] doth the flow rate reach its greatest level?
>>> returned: 204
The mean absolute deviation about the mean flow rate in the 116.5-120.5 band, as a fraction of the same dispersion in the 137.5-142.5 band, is 3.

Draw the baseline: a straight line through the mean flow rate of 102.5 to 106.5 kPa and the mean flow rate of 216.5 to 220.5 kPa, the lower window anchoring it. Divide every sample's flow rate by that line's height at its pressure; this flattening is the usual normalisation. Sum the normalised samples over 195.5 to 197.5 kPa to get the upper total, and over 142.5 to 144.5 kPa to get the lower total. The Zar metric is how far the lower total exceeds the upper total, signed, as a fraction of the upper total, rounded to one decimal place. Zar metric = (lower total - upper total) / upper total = 0.1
